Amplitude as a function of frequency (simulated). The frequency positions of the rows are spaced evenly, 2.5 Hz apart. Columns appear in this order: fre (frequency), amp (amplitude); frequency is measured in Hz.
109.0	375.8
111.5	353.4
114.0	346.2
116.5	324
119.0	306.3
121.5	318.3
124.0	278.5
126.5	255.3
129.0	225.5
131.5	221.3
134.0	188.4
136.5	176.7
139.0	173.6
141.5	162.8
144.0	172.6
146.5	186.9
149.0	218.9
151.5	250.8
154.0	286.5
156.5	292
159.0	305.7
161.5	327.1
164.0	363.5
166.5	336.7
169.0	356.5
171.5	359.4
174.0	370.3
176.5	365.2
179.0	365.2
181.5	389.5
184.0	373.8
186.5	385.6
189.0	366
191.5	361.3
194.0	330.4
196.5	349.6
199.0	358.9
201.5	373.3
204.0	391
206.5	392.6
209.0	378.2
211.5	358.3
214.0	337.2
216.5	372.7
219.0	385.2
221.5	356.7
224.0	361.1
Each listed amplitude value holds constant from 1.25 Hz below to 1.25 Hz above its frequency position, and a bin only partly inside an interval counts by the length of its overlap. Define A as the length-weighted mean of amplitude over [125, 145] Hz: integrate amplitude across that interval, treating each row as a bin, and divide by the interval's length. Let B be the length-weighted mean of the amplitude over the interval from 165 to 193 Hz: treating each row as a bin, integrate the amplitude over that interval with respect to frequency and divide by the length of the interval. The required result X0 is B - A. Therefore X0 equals 168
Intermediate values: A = 198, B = 366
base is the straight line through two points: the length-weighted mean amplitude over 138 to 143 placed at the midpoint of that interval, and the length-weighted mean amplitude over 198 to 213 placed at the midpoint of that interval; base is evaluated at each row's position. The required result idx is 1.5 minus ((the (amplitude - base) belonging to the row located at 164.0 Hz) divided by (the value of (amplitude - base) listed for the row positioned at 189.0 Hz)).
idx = -1.3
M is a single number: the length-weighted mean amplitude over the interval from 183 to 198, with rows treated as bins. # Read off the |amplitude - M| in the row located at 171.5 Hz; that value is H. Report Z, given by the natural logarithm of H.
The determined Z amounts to 0.4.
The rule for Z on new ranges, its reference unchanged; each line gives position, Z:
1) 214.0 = 3.2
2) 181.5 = 3.4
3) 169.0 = 1.5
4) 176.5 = 1.5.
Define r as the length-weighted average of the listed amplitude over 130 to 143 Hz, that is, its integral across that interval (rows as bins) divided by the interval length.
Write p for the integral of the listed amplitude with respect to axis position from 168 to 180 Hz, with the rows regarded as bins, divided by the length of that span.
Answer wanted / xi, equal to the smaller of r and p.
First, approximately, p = 363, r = 185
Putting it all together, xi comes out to 185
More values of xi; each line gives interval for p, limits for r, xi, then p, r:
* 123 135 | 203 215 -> 234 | 234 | 372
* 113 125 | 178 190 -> 315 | 315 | 376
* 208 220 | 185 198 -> 359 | 366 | 359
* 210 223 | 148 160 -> 271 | 362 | 271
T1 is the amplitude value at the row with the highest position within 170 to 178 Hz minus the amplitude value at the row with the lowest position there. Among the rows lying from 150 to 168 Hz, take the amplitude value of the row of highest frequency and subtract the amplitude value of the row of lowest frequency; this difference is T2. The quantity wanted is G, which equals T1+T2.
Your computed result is 92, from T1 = 6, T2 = 86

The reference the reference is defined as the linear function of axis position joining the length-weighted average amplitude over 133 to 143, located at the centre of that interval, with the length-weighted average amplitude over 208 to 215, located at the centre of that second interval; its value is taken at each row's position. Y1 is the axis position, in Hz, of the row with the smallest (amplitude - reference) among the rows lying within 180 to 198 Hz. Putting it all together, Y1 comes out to 194.0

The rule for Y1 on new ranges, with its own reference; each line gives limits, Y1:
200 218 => 214.0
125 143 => 141.5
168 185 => 184.0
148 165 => 149.0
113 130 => 129.0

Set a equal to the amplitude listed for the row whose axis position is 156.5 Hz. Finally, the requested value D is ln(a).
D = 5.68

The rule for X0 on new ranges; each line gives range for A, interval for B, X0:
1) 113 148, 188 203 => 120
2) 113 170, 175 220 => 105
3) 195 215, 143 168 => -91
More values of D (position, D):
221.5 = 5.88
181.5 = 5.96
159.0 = 5.72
